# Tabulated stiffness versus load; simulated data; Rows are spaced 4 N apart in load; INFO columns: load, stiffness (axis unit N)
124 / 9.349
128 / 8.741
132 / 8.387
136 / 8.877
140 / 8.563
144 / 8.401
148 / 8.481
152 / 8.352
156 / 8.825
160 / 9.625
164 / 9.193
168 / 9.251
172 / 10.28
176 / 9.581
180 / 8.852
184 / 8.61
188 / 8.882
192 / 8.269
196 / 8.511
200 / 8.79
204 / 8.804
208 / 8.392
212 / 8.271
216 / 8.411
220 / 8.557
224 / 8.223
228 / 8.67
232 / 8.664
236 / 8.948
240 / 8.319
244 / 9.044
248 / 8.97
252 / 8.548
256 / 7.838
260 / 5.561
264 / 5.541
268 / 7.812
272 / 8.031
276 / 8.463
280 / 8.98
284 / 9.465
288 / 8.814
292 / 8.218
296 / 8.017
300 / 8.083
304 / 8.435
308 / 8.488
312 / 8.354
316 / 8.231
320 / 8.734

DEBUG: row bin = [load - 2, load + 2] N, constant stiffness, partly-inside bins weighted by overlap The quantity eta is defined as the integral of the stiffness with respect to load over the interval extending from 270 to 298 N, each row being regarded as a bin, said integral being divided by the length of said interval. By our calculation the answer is 8.57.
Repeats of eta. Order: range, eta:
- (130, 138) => 8.63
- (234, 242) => 8.63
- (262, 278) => 7.46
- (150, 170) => 9.05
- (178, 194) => 8.65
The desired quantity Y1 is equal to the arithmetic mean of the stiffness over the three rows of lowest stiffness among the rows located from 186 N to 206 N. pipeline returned 8.5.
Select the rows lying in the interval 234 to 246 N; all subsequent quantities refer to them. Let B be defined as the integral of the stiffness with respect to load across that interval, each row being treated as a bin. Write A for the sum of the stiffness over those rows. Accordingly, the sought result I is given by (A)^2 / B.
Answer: 6.58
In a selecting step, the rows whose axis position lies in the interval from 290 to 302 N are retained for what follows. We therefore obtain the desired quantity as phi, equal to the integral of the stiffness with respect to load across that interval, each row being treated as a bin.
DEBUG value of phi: 97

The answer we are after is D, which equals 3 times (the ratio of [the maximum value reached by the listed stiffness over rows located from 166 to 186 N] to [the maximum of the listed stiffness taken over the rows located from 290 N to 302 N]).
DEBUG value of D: 3.8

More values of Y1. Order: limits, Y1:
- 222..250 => 8.4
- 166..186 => 8.9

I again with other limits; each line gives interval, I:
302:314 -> 6.32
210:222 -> 6.31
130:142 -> 6.46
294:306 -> 6.13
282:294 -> 6.62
